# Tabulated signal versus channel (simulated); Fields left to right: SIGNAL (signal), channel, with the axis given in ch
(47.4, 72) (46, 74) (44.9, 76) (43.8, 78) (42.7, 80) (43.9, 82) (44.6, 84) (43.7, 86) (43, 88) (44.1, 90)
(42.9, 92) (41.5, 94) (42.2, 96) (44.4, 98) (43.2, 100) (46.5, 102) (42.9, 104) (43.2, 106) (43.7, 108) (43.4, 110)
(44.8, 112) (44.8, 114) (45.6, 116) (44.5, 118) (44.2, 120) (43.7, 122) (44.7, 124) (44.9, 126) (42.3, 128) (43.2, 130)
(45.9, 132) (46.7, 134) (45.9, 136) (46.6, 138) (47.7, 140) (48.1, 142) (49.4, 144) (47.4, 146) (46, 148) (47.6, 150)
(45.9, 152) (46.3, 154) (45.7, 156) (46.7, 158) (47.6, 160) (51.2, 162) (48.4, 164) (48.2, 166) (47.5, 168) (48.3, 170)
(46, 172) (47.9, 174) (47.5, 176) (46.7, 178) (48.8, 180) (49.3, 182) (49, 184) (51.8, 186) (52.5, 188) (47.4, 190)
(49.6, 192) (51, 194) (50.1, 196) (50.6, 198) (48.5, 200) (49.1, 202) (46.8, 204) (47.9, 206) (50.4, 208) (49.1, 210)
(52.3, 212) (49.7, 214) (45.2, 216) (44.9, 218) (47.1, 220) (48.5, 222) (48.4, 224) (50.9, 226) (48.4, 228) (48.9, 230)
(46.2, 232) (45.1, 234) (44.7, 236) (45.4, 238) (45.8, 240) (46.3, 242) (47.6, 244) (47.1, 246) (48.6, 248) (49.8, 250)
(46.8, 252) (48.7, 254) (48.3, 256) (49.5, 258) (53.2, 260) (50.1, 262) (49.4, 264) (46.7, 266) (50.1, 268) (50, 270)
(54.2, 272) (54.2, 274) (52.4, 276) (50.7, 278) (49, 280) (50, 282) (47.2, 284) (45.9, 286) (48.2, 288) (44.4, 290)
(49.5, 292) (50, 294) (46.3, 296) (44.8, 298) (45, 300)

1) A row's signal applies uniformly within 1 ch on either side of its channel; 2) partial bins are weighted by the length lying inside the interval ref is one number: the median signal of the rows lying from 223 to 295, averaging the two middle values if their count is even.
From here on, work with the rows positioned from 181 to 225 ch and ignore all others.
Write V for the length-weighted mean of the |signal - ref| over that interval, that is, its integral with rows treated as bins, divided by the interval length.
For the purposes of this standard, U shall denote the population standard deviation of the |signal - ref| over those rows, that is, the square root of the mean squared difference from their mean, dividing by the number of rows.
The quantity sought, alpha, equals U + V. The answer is 2.8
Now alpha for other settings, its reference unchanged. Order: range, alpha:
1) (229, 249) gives 3.4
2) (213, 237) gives 3.4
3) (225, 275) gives 3.6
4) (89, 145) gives 5.8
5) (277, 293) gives 2.9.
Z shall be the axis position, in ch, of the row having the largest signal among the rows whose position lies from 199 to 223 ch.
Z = 212 ch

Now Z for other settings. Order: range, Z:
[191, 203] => 194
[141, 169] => 162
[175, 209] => 188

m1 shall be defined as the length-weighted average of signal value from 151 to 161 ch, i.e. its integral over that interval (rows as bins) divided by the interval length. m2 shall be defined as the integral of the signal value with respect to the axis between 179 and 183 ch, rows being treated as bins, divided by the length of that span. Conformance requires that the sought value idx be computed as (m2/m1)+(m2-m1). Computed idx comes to 3.7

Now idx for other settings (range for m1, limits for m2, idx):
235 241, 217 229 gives 3.8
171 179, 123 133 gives -1.9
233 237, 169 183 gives 3.9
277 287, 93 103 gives -4.1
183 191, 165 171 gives -1.2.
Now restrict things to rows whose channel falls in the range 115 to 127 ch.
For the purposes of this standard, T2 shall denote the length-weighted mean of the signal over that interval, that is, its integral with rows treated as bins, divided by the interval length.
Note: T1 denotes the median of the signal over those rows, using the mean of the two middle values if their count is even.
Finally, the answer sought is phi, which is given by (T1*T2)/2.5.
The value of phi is 796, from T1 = 45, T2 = 44.6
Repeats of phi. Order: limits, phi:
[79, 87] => 766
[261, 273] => 1003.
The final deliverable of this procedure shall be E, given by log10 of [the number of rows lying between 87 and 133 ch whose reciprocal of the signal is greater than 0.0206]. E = 1.36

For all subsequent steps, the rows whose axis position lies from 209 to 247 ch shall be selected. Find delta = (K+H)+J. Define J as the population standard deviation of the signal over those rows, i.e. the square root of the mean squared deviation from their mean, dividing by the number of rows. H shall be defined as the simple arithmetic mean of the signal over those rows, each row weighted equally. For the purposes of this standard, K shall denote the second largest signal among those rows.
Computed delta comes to 100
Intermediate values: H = 47.5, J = 2.09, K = 50.9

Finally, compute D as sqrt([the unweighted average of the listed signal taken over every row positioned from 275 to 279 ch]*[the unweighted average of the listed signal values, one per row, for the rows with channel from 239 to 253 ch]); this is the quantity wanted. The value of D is 49.4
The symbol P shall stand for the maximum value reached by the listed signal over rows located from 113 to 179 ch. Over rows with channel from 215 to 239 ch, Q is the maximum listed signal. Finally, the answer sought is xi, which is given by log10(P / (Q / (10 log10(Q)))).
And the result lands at 1.23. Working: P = 51.2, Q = 50.9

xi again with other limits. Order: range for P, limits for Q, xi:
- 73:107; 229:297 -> 1.17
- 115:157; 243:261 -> 1.20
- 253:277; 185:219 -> 1.25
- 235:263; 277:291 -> 1.25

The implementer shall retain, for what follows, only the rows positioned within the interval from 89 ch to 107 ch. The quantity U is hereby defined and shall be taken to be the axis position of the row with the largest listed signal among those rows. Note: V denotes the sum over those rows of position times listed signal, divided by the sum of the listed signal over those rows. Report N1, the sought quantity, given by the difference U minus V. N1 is 4.0 ch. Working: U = 102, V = 98.0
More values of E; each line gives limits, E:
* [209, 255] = 1.18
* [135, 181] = 1.30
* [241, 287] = 0.90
